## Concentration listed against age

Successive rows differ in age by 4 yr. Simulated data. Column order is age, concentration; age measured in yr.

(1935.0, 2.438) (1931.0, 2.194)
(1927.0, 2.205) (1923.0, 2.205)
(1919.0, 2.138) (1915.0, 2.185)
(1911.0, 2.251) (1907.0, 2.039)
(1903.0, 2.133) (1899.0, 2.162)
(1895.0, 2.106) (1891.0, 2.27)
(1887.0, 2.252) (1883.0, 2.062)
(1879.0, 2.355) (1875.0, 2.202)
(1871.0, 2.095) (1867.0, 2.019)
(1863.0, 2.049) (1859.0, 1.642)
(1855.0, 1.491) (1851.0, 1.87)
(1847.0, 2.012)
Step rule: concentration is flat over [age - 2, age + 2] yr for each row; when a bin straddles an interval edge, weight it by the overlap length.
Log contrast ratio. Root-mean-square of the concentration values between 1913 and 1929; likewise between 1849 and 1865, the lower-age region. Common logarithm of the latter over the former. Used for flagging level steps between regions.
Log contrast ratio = -0.090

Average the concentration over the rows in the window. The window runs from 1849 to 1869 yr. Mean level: 1.81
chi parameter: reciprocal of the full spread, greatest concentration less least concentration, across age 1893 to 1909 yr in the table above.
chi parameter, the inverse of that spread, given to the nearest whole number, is 8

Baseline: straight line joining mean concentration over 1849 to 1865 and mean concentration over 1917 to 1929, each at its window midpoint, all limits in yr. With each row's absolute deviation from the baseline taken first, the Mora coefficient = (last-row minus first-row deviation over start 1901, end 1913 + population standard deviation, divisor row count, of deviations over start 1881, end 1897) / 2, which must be 0.078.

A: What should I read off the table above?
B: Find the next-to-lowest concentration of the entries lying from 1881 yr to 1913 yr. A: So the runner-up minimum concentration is 2.062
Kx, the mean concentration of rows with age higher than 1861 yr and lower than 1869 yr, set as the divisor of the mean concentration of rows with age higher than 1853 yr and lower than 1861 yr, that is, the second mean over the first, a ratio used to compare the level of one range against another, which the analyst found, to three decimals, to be 0.770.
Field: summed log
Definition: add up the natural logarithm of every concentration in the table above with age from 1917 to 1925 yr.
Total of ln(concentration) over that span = 1.551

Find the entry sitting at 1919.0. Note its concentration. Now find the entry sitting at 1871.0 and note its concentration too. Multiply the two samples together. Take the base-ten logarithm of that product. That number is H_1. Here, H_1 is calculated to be 0.651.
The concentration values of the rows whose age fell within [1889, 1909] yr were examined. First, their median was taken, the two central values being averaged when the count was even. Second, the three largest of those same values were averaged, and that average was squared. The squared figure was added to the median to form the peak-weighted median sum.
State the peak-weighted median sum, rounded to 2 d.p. 6.92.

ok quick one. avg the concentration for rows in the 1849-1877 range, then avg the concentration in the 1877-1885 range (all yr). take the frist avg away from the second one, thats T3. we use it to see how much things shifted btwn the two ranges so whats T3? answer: 0.30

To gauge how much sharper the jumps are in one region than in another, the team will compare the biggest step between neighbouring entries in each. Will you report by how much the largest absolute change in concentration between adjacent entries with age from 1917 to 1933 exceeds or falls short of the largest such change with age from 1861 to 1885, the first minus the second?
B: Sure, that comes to -0.226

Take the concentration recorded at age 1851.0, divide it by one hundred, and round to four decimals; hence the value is 0.0187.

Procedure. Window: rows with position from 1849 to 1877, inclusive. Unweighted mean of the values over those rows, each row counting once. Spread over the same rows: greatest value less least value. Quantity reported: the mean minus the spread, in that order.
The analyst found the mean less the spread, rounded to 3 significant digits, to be 1.20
